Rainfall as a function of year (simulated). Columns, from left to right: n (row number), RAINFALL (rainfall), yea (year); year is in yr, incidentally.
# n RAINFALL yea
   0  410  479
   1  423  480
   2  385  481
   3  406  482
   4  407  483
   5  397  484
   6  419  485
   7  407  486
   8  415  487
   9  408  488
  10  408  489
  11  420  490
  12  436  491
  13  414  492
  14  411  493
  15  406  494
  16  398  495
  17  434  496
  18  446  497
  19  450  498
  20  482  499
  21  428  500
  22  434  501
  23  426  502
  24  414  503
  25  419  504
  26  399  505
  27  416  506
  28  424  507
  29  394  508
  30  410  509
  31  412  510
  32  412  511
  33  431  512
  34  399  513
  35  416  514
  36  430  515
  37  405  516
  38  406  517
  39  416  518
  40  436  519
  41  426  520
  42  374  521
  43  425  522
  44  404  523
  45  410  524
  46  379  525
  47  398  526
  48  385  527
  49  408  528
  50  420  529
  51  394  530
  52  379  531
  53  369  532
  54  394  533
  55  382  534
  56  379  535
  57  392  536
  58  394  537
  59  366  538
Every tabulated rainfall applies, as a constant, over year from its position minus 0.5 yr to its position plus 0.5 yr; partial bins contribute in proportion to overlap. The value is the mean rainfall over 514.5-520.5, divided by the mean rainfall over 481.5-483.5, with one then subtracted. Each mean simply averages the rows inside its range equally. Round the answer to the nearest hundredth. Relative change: 0.03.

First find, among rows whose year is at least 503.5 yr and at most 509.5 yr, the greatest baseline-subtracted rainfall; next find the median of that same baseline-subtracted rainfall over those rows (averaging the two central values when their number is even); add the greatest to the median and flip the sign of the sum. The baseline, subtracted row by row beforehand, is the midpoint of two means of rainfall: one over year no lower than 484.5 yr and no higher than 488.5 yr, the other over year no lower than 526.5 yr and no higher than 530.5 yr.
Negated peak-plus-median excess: -23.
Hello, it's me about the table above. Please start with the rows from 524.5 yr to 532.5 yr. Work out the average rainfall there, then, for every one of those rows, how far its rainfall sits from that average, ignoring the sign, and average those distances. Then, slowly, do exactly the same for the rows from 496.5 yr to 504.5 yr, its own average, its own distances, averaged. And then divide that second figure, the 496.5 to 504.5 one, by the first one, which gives 1.22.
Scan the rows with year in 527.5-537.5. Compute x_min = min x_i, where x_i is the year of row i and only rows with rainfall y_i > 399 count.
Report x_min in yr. 528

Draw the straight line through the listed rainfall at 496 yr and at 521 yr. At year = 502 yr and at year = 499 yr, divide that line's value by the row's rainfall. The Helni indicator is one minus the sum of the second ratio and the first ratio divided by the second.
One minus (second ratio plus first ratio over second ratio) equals -1.00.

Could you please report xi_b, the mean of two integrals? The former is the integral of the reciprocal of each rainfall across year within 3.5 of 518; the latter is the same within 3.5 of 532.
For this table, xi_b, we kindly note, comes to 0.0175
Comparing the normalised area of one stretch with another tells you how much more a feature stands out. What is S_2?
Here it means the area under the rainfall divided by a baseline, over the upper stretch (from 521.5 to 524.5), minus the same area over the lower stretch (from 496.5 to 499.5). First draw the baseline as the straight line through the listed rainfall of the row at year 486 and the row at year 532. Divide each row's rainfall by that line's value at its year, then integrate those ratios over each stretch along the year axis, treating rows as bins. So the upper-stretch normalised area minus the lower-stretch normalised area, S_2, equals -0.2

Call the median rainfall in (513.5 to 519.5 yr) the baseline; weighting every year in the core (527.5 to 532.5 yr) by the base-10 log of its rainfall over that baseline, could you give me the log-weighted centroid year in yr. 531.1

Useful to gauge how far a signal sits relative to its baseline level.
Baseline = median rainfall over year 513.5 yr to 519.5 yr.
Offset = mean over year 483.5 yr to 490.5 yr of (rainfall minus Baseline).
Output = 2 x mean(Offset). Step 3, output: -10.9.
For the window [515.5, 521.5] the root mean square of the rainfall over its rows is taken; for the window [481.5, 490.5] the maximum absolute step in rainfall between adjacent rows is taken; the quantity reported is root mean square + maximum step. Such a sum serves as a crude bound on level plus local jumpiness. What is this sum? 433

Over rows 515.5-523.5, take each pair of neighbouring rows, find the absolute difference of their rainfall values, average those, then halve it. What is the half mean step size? 11.8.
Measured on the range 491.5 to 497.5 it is 6.4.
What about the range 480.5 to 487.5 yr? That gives 6.2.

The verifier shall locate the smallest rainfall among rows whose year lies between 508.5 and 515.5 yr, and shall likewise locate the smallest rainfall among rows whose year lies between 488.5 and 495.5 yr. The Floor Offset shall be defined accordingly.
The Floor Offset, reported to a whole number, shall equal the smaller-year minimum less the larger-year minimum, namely -1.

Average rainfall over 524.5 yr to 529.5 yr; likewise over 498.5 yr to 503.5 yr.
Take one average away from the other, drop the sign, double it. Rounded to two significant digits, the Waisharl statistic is 78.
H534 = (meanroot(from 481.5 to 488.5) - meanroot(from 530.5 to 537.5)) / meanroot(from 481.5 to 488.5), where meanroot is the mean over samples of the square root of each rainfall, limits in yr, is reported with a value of 0.030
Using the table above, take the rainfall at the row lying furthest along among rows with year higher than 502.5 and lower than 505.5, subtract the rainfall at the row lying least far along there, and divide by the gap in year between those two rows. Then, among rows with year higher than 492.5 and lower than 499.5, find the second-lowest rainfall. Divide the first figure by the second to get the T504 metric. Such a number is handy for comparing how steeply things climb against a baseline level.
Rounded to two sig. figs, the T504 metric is -0.018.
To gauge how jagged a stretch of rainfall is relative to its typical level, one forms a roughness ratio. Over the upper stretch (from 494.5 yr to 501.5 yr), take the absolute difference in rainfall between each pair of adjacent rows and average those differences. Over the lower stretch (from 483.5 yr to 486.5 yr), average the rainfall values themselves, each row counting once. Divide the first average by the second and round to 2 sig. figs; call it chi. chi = 0.059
